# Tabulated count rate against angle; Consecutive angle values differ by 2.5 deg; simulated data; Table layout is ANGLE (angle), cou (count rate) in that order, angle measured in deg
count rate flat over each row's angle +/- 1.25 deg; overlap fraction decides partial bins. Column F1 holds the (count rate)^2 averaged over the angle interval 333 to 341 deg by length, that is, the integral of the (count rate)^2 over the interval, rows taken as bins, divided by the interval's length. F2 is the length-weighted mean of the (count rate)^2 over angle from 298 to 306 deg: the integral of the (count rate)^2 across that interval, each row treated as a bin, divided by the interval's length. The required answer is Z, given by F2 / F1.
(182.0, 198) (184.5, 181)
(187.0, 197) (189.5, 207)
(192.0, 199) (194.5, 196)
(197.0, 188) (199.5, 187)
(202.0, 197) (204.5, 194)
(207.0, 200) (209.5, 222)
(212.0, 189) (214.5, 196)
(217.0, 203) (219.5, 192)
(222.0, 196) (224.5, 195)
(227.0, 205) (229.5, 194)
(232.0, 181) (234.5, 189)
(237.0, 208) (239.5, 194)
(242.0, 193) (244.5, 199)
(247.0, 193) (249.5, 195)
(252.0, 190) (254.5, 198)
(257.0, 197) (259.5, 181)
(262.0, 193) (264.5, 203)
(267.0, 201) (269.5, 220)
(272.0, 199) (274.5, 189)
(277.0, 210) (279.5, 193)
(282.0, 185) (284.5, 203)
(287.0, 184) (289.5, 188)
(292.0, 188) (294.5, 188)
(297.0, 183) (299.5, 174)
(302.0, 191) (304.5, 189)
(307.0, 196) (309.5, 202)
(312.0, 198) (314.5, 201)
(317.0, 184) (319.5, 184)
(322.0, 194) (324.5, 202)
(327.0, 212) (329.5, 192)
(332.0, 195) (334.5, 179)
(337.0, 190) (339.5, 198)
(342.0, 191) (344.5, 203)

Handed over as 0.96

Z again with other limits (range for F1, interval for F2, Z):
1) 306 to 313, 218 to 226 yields 0.96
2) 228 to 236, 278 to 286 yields 1.05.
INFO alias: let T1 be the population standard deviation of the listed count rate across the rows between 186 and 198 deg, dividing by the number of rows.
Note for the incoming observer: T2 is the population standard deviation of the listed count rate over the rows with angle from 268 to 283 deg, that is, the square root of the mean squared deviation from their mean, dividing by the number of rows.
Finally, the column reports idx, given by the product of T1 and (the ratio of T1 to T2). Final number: 3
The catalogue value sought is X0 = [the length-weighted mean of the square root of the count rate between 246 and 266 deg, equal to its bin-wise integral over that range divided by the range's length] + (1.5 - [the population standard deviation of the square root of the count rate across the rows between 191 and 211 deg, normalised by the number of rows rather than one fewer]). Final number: 15.1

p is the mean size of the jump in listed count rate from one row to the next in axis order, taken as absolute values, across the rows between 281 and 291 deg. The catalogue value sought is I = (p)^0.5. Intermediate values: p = 14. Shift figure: 3.7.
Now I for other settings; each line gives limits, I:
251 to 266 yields 3.1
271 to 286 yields 3.8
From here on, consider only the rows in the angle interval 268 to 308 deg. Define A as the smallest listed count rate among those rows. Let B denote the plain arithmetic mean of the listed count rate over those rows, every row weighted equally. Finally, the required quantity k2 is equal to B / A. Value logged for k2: 1.11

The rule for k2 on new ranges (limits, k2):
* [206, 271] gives 1.09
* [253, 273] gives 1.10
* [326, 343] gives 1.08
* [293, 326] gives 1.10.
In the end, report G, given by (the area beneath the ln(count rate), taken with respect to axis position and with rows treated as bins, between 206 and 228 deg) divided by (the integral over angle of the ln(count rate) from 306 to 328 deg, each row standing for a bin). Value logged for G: 1.00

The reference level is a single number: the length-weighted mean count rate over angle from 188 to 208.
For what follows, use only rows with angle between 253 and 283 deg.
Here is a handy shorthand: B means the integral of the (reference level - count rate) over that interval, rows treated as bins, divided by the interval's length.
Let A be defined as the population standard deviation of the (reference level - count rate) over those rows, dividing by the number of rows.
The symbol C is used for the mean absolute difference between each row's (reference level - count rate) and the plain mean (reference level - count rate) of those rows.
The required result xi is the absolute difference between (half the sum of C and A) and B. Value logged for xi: 10.5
